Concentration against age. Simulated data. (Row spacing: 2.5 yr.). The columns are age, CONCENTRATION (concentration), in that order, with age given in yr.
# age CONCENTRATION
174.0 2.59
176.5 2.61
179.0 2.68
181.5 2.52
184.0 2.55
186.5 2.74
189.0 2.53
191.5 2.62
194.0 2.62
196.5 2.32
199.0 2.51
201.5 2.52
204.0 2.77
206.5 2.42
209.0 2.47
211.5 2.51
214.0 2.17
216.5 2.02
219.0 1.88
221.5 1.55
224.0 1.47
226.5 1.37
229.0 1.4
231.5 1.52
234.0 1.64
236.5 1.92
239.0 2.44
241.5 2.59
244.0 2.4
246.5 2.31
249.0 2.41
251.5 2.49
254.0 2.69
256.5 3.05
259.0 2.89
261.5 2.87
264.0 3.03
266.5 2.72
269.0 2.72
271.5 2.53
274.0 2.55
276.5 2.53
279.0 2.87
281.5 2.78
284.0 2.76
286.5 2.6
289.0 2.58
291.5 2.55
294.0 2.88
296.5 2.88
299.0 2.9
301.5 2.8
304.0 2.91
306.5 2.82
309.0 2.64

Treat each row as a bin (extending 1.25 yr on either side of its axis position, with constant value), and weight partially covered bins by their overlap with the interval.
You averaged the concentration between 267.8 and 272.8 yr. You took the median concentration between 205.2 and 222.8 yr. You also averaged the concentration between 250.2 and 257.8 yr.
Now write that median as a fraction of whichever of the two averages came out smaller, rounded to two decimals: 0.83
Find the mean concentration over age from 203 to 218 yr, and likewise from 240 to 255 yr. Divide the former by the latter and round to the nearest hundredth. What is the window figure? 0.96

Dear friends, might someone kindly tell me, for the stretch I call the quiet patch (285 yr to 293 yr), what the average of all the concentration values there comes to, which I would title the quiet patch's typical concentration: 2.6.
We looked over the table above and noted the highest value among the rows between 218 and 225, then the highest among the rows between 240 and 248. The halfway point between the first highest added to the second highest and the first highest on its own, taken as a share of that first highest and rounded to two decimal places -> 1.69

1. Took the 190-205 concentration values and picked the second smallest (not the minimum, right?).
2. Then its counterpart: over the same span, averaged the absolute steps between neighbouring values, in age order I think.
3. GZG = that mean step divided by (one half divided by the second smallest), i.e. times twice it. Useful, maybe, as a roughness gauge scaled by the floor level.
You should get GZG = 0.8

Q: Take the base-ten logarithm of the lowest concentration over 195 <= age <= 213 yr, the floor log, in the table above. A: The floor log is 0.37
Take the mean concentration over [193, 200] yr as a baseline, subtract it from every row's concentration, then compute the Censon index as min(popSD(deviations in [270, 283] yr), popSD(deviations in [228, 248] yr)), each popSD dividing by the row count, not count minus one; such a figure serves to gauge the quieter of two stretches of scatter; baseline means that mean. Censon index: 0.144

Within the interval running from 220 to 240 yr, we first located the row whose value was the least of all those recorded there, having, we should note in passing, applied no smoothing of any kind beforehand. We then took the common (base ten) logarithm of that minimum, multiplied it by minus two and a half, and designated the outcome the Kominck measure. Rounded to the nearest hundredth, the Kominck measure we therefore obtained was -0.34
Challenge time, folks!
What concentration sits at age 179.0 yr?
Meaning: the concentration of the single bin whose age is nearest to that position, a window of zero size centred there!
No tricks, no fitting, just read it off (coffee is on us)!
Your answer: 2.68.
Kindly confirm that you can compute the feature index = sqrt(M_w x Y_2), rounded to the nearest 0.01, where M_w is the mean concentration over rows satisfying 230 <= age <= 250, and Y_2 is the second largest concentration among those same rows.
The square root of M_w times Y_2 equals 2.29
